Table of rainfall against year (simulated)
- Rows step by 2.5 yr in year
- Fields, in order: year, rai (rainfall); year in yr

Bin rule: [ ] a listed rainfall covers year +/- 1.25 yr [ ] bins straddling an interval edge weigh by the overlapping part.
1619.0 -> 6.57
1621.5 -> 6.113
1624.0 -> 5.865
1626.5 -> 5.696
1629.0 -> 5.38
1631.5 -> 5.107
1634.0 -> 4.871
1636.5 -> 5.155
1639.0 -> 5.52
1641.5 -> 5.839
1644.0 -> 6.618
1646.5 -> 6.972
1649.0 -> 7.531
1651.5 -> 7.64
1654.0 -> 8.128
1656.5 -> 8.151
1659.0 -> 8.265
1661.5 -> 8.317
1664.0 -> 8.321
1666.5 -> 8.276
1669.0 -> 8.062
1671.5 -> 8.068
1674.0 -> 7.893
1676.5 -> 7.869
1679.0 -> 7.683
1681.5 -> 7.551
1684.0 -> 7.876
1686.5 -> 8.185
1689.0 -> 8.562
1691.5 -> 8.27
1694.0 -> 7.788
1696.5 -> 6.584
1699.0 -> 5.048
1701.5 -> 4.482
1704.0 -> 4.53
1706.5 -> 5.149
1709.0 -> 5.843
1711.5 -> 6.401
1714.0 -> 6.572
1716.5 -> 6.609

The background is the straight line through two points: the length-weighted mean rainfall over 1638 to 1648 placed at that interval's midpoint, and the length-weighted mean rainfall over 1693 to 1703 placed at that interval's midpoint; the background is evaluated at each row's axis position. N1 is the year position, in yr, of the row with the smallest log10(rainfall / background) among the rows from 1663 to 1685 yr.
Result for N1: 1681.5 yr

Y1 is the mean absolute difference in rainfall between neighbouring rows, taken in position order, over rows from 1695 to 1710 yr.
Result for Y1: 0.7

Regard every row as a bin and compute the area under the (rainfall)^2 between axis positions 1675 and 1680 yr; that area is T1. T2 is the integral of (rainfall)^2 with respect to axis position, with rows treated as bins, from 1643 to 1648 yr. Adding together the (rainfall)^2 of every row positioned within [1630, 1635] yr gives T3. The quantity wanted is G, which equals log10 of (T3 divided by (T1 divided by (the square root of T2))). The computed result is 0.4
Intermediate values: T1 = 303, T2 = 234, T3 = 50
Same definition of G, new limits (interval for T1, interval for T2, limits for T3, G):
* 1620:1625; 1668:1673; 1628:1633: 0.7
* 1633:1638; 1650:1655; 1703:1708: 0.8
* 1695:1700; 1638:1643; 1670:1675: 1.0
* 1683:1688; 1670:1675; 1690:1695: 0.9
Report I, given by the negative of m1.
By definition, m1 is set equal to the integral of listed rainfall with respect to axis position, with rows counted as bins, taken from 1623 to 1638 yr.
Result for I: -80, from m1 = 80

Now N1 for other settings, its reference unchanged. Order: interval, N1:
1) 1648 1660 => 1649.0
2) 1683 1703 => 1701.5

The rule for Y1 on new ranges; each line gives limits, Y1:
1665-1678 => 0.1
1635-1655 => 0.4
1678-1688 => 0.3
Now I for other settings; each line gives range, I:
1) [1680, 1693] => -105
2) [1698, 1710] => -60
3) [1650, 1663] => -105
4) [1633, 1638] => -25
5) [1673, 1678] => -39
